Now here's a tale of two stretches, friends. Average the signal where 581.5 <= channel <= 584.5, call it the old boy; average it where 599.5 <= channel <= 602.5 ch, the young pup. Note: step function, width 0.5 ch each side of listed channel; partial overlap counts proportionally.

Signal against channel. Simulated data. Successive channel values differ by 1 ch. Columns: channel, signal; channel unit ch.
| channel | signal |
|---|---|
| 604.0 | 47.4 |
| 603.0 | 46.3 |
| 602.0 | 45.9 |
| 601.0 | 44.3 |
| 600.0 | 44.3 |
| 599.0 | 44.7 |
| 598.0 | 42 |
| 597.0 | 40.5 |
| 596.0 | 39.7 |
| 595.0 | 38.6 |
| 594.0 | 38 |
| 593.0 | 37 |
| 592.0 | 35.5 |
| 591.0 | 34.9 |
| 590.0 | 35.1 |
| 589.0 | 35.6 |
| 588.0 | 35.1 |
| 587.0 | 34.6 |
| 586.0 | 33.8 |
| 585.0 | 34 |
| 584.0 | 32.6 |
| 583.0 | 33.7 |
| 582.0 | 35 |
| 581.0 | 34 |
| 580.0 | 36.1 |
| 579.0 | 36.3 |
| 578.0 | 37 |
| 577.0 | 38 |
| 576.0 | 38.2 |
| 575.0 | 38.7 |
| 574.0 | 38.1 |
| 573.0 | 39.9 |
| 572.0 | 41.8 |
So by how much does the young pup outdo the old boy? 11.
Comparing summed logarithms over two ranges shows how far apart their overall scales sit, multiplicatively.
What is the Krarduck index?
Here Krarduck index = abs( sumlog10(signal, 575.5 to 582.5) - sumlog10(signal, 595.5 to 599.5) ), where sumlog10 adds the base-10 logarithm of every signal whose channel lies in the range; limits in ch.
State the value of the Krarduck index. 4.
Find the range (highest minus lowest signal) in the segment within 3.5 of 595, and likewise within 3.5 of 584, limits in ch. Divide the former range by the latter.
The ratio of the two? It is 2.7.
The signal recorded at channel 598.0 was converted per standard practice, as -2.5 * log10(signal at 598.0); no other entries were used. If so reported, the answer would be -4.06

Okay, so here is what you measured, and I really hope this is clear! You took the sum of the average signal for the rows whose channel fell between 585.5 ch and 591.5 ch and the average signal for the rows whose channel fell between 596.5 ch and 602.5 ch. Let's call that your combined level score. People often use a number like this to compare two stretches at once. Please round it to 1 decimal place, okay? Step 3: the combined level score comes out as 78.5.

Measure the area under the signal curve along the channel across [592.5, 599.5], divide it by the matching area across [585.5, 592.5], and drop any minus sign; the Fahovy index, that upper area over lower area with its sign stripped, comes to 1.15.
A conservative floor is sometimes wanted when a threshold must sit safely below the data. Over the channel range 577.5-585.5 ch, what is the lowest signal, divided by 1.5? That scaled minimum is 22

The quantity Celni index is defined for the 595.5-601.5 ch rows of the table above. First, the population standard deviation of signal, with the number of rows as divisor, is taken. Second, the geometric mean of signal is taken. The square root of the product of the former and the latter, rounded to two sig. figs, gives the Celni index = 9.2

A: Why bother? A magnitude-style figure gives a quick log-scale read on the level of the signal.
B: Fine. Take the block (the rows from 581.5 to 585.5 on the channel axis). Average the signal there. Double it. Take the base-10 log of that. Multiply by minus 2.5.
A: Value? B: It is -4.58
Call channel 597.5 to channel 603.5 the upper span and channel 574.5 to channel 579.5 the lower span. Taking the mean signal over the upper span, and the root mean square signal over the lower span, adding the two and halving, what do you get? 41.1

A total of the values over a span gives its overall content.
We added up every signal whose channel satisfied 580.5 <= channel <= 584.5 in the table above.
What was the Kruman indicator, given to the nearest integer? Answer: 135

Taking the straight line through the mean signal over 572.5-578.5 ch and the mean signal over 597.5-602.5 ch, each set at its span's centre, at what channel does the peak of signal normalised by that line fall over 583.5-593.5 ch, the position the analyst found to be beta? 593.0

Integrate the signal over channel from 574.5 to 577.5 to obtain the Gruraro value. 115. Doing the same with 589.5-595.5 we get 219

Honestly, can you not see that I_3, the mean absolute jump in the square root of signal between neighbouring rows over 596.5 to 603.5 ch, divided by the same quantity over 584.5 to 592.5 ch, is 2.1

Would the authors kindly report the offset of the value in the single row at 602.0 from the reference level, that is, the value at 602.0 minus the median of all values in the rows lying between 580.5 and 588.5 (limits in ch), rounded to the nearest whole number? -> 12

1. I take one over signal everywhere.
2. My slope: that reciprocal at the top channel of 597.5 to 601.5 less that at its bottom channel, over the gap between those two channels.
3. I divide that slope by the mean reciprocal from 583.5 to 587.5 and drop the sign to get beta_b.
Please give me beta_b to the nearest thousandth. 0.014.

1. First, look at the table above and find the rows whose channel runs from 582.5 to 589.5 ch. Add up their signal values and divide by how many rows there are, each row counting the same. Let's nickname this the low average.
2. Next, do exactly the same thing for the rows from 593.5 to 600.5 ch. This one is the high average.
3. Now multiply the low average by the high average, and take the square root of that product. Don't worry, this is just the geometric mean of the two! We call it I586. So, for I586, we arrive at 37.5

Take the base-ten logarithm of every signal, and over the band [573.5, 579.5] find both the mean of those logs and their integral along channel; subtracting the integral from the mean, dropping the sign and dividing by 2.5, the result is 3.2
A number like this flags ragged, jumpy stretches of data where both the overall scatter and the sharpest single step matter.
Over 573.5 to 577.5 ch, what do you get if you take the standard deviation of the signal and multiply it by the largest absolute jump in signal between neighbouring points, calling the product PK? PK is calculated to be 0.2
